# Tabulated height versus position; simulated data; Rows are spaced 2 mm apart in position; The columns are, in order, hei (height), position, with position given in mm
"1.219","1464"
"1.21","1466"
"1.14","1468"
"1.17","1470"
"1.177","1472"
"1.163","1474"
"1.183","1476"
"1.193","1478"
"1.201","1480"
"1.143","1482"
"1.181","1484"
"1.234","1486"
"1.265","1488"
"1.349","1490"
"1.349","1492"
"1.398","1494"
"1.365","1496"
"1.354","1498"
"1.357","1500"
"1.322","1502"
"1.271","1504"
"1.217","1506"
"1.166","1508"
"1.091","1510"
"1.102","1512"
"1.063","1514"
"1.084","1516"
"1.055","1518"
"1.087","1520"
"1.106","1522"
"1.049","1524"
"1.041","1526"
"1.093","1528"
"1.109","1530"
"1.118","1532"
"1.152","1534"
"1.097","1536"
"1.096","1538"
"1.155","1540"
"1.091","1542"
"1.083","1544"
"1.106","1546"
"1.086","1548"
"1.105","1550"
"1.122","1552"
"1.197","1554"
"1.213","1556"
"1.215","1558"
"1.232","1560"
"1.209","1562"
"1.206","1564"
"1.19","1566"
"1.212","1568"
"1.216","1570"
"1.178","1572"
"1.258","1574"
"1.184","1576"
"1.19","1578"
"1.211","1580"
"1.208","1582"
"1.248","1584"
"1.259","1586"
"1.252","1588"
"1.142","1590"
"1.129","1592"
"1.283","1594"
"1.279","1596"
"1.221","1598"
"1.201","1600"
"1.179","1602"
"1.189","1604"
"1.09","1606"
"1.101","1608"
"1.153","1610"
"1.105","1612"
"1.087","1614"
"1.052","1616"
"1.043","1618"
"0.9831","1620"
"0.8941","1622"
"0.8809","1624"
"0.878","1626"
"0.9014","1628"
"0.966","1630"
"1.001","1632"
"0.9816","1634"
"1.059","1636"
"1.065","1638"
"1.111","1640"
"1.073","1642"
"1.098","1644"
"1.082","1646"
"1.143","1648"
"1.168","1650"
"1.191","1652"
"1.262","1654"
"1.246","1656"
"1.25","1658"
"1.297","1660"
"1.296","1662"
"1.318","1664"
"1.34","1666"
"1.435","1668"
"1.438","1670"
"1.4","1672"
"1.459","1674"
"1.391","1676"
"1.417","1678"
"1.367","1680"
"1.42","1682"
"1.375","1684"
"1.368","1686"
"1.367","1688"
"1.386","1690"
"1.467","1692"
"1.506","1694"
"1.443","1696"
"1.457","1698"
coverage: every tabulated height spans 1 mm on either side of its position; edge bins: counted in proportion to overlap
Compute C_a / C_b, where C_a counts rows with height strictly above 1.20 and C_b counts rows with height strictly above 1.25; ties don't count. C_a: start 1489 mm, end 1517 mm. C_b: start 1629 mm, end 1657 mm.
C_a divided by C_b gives 9.0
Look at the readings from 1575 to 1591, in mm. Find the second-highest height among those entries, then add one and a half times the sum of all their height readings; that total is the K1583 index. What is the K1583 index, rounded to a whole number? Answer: 16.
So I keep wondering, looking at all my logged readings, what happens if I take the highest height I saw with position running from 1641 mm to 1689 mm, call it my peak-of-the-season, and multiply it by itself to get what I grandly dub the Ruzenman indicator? 2.1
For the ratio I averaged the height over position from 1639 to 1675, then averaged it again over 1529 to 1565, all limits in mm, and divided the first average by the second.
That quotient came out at 1.10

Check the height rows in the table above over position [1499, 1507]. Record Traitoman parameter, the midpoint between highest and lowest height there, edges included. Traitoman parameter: 1.29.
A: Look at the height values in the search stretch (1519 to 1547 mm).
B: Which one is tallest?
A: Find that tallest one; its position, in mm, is 1540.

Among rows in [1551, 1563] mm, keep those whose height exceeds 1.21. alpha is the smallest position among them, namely 1556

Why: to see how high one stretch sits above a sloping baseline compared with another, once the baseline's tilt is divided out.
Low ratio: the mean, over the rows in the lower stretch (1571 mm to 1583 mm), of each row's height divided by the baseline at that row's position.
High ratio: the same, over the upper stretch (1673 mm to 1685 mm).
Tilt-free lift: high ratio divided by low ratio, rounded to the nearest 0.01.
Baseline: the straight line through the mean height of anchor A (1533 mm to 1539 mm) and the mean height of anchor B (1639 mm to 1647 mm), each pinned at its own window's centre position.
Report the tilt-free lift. 1.19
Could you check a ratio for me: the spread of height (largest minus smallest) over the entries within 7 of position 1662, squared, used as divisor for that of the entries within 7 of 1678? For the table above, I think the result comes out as 2.6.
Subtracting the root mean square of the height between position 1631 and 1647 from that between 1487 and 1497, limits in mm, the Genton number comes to 0.29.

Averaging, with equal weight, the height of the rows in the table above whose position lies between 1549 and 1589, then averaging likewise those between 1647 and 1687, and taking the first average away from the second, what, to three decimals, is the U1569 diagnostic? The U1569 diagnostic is 0.124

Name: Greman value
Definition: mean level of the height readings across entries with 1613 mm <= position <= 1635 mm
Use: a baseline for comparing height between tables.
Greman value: 0.97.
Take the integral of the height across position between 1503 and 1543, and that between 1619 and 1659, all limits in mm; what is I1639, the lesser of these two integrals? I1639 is 42.5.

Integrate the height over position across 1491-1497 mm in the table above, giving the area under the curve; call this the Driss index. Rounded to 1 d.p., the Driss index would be 8.2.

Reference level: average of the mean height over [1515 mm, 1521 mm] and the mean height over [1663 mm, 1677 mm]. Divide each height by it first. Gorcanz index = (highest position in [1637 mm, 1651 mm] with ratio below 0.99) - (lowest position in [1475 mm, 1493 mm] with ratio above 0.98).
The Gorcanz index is 164 mm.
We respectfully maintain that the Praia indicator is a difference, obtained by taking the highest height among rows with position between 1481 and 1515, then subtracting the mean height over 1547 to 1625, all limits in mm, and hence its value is 0.24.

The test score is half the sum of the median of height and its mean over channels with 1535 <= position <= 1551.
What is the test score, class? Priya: 1.10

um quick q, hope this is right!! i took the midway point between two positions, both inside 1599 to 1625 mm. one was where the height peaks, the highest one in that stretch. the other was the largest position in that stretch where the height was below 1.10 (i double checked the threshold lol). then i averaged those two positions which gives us 1612 mm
